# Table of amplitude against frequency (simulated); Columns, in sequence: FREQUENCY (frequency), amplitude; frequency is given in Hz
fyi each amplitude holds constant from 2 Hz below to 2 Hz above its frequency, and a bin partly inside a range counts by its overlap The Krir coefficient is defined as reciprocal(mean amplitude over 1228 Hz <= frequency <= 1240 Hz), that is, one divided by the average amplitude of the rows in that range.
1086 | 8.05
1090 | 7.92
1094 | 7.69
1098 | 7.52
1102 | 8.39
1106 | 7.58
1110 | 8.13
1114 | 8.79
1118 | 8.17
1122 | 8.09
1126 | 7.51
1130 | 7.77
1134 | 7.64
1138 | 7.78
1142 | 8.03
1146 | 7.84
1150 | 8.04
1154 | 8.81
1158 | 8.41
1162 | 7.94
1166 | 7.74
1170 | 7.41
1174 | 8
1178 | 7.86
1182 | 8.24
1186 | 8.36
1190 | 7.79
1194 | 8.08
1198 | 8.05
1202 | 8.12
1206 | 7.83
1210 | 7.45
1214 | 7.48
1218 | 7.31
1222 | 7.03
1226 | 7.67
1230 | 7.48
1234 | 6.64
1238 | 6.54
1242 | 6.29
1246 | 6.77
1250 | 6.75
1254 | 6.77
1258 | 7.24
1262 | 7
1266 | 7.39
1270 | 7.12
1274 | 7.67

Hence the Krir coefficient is 0.145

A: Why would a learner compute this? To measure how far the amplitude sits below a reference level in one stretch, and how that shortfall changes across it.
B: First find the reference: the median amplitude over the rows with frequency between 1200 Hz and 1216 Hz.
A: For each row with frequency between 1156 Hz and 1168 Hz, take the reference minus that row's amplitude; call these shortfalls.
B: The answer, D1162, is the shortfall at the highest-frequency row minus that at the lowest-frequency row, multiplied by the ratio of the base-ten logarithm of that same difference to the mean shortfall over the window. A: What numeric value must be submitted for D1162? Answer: 0.31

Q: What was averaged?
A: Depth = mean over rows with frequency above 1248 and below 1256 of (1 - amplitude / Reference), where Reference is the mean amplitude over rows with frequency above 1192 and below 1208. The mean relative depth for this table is 0.16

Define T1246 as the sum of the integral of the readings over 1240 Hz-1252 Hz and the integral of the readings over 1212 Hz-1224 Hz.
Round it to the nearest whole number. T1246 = 167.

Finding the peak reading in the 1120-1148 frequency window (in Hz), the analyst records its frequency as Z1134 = 1122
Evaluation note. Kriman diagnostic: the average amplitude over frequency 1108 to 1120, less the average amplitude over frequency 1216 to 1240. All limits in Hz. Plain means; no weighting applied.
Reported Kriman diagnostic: 1.3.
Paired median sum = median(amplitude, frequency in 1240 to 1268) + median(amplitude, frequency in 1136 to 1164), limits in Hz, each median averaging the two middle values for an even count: 14.8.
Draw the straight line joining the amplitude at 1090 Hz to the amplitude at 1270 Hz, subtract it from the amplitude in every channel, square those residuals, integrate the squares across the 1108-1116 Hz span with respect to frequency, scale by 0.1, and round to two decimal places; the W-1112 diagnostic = 0.42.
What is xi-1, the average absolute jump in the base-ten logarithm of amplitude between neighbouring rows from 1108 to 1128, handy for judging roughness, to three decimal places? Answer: 0.026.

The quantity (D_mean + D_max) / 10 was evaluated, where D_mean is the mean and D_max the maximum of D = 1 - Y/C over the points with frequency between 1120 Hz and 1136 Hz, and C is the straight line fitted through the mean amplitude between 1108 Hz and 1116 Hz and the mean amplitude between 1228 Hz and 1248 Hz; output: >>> 0.015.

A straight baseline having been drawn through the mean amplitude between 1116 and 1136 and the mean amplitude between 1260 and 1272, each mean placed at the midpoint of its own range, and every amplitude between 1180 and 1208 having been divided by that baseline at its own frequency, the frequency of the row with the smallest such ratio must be 1190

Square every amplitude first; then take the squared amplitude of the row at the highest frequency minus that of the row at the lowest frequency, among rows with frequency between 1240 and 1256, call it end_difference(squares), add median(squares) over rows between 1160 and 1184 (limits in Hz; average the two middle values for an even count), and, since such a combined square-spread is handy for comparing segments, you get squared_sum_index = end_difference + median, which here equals 69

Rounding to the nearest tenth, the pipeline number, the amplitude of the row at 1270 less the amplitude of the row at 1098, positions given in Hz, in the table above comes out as -0.4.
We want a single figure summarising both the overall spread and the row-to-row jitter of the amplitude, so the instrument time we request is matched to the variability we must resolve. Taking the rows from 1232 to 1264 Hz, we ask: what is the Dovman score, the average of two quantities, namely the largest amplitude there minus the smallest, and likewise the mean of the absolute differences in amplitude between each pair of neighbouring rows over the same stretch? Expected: 0.59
